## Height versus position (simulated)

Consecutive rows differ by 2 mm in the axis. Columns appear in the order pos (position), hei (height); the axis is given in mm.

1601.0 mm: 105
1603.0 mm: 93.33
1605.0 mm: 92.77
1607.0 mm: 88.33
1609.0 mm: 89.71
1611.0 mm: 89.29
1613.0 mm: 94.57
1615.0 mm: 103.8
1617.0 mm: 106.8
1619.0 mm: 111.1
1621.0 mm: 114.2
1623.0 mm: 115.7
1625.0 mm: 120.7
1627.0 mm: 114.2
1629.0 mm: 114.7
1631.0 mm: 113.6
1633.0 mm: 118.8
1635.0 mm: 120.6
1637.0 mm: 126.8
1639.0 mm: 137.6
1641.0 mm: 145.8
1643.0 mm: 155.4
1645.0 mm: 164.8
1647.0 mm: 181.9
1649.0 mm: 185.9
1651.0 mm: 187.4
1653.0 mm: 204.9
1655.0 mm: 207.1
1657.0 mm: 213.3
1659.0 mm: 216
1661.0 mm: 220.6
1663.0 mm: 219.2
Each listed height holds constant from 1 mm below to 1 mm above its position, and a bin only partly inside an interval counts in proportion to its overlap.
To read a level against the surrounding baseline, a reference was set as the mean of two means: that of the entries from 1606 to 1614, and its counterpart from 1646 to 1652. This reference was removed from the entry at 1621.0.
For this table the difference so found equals -24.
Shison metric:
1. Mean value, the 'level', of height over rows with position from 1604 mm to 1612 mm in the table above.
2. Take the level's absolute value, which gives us 90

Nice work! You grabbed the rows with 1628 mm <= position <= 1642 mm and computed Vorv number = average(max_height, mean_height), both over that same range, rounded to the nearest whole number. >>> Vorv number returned 136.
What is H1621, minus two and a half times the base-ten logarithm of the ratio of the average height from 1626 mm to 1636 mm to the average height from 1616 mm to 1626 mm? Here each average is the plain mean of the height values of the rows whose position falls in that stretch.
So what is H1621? 0.0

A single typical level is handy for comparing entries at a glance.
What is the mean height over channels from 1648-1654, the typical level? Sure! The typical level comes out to 193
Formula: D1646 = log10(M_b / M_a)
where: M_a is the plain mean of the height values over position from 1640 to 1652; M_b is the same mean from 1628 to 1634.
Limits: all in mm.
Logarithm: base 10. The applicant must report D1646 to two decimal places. -0.17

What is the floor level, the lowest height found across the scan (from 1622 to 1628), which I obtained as 114.2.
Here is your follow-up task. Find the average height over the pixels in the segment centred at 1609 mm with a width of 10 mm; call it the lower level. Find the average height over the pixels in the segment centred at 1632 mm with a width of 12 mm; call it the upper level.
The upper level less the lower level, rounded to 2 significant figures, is 27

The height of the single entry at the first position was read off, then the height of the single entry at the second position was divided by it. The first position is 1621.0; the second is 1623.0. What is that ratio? 1.0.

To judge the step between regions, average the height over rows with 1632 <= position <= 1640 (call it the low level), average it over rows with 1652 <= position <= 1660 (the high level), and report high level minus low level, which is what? 84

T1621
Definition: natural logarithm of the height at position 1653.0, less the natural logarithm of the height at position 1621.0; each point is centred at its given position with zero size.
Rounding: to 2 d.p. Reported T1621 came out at 0.58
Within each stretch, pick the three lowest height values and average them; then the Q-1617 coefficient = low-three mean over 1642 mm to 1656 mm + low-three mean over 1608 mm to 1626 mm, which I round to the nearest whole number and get 259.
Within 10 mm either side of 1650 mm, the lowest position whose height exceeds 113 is 1641.0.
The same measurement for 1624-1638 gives 1625.0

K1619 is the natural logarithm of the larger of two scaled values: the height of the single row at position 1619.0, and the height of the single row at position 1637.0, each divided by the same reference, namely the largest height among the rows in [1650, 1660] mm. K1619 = -0.53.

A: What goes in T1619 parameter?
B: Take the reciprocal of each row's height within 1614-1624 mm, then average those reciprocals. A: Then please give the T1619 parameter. 0.0091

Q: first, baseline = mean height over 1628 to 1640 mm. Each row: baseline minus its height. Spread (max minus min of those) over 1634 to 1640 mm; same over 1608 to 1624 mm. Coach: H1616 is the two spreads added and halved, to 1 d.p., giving 21.7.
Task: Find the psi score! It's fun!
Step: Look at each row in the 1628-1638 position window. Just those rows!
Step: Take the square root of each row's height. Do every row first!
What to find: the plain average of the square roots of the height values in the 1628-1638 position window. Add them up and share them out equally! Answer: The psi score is 10.9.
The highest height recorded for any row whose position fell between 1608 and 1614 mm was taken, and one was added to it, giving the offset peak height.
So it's 96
